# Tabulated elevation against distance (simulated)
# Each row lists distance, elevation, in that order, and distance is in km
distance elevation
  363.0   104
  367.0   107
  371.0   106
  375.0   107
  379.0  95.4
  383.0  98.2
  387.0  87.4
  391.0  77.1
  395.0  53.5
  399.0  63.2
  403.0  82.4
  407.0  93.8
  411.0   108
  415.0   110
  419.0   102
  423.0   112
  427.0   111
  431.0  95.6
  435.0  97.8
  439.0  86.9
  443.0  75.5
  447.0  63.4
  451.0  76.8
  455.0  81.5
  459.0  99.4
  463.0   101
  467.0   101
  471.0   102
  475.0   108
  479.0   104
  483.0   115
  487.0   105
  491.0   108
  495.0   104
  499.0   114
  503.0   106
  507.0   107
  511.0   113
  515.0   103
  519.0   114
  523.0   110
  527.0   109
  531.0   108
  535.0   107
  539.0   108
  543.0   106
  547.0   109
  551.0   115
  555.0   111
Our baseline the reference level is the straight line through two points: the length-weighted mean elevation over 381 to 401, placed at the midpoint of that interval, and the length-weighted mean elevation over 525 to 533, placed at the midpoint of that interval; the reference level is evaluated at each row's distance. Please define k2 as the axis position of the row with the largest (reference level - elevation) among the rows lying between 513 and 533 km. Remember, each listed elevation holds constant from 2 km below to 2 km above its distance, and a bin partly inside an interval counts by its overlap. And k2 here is 515.0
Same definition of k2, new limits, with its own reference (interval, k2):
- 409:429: 419.0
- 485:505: 495.0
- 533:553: 543.0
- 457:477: 467.0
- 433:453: 447.0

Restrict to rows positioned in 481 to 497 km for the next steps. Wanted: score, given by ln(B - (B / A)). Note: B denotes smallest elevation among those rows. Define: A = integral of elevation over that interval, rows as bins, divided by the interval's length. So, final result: 4.64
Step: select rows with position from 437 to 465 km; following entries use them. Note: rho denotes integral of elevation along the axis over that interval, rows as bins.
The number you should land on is 2338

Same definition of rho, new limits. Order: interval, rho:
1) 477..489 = 1296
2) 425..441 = 1565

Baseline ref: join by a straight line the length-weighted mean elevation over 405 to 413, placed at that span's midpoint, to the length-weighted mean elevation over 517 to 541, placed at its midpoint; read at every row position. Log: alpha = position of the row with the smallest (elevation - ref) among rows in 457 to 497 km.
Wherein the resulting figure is 459.0 km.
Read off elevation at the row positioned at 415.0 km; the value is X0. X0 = 110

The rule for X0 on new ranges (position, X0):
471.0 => 102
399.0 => 63.2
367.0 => 107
